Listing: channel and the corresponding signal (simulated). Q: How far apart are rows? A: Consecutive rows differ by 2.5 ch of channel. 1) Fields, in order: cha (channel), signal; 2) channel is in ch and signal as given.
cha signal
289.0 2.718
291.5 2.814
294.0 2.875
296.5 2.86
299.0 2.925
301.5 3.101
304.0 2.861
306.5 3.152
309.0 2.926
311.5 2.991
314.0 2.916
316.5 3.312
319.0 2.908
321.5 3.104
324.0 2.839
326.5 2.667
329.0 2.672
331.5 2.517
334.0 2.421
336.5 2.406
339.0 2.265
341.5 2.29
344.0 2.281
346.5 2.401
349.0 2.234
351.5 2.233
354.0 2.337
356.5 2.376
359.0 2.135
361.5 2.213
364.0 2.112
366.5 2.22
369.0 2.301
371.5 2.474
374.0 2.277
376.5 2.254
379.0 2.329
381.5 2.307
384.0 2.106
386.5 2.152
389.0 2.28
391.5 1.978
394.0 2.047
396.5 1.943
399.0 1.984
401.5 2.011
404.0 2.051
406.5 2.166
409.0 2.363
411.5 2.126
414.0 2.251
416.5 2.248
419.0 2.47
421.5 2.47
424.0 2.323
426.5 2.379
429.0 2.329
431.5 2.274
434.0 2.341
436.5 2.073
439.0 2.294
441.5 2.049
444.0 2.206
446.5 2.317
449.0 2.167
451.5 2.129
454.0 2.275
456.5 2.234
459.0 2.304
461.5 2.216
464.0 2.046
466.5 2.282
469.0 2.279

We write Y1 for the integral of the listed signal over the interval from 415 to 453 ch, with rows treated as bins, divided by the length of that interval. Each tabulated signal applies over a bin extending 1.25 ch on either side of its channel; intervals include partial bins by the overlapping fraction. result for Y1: 2.3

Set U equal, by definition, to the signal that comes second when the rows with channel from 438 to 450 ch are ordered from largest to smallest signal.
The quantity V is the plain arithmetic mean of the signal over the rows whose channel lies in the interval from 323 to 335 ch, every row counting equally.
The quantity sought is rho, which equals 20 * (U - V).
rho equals -6.6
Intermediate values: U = 2.294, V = 2.6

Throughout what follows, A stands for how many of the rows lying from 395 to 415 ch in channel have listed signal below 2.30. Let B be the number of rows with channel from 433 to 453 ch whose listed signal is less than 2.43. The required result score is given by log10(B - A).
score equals 0.00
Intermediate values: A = 7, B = 8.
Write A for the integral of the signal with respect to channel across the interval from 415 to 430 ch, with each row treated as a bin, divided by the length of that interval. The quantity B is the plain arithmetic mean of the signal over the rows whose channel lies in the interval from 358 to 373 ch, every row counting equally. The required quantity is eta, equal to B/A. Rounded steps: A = 2.37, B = 2.24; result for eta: 0.9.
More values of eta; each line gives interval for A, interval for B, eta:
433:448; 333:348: 1.1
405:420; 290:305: 1.3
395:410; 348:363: 1.1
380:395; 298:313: 1.4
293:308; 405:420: 0.8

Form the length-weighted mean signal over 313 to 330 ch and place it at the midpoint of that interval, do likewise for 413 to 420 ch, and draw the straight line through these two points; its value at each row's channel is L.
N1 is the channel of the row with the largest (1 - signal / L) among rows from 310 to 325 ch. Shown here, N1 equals 324.0 ch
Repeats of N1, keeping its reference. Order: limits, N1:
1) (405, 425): 411.5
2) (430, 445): 436.5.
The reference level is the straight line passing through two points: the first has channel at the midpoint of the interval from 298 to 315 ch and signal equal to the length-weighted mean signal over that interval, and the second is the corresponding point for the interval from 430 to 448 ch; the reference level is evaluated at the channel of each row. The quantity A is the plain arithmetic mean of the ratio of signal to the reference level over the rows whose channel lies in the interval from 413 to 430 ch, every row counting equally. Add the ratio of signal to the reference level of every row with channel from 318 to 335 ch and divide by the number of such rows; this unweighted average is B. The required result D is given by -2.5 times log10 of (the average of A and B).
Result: 0.02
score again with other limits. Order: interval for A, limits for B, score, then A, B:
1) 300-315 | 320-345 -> 0.70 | 0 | 5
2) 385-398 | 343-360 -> 0.30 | 5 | 7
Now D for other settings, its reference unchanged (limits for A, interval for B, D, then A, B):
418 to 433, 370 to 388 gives 0.05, 1.03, 0.88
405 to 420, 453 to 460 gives -0.01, 0.96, 1.07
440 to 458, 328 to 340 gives 0.06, 1.01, 0.87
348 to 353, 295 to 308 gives 0.11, 0.82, 0.99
